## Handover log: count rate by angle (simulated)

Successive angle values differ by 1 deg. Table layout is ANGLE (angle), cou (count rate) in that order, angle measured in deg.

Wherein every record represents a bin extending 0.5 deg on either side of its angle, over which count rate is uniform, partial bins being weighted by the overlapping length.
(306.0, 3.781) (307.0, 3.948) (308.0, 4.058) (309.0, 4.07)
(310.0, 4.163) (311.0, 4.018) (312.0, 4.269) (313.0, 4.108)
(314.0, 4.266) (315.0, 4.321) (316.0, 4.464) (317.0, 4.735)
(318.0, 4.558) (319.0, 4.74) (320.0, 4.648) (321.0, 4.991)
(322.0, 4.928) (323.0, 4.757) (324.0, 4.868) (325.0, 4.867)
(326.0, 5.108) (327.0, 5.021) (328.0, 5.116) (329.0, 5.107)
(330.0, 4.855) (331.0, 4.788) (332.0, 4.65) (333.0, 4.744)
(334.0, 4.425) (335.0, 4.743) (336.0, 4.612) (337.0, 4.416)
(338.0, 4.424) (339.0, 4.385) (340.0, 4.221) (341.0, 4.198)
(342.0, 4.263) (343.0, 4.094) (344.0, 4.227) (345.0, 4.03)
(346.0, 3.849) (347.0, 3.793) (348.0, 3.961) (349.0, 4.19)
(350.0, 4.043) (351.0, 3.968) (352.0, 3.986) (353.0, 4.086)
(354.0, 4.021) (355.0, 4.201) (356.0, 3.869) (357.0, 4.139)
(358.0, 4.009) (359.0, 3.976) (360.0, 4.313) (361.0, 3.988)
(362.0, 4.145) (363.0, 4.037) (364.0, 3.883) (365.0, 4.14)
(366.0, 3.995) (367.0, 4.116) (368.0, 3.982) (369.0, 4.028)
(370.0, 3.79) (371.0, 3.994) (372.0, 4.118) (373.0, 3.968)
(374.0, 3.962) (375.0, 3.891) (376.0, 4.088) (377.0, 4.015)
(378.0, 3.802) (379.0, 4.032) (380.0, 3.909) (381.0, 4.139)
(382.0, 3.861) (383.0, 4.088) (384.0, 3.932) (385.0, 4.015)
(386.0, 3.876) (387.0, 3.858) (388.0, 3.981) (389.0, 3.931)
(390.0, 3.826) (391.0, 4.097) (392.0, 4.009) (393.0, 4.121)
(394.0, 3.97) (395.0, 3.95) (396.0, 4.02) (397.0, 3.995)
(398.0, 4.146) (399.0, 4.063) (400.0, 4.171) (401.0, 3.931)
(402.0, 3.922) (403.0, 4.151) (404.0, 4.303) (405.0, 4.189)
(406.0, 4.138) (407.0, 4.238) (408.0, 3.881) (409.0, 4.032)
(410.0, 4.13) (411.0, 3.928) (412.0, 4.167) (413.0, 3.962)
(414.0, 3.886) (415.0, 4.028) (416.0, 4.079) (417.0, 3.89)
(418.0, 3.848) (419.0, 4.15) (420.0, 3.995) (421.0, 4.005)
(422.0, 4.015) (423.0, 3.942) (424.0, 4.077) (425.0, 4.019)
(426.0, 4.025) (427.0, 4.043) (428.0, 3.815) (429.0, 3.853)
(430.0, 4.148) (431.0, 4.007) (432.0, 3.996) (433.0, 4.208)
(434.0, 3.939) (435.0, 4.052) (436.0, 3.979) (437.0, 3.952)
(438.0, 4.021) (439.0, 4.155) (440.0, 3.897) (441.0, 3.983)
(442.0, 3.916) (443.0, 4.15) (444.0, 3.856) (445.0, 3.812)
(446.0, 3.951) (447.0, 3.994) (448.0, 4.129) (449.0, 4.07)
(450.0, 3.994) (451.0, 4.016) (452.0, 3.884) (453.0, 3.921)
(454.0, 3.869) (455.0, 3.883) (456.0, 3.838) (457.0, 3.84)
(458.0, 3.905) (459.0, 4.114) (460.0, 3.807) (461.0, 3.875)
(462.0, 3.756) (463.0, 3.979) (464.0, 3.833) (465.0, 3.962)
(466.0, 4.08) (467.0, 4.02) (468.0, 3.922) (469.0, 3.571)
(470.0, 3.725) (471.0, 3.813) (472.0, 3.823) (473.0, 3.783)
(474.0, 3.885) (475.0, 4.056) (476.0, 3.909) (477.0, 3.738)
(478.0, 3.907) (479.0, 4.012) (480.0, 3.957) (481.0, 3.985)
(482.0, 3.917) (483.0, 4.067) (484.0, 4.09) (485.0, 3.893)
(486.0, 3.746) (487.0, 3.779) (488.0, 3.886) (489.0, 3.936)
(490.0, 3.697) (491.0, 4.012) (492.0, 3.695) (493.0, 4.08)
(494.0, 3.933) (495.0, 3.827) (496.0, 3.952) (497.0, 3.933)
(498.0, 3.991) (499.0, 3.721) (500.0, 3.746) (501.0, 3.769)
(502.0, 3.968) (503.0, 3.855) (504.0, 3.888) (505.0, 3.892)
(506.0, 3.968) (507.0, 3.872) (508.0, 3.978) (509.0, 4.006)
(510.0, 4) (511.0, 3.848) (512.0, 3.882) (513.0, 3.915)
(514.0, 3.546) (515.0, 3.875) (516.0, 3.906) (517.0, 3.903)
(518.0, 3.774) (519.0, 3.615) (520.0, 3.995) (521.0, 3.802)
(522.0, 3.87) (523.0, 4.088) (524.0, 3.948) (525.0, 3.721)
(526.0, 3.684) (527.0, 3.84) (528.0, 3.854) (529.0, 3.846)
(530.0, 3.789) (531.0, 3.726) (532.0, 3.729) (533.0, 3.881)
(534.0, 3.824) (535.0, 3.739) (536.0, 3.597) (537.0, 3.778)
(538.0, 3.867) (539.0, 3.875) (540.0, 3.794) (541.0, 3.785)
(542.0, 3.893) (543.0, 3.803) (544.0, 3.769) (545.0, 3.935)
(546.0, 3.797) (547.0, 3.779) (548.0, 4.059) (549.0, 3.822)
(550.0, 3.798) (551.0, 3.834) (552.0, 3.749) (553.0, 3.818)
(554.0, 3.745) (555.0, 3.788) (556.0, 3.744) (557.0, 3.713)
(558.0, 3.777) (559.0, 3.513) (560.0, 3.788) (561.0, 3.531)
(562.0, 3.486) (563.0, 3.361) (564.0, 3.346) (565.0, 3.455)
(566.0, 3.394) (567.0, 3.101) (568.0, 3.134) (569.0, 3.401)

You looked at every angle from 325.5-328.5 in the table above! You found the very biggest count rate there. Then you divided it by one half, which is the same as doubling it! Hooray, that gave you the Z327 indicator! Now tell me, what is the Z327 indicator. 10.2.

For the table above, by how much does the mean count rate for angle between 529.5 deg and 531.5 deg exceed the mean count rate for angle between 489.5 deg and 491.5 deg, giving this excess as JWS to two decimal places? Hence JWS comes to -0.10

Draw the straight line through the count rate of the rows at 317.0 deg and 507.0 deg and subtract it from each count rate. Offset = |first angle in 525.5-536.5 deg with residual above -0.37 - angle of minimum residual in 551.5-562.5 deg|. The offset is 36 deg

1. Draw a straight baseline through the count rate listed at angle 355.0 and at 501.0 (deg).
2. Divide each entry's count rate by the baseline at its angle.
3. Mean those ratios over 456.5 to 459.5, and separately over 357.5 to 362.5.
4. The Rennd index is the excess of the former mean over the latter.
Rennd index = 0.04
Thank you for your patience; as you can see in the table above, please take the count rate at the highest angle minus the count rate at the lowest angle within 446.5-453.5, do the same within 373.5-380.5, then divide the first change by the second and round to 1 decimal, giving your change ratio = 1.4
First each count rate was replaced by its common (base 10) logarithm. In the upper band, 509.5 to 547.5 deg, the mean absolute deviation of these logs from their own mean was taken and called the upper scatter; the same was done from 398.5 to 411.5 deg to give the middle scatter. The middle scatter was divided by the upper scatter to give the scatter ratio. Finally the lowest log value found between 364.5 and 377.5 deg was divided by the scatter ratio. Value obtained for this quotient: 0.45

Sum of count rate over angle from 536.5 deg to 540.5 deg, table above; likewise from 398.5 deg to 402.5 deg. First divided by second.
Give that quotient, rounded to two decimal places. 0.95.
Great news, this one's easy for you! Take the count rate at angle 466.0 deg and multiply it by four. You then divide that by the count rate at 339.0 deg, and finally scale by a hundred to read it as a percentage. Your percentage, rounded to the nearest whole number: 372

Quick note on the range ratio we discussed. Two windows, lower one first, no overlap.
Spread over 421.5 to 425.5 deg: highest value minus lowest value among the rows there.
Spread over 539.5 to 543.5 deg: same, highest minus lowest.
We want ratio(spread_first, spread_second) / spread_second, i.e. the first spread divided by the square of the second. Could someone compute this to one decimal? 11.6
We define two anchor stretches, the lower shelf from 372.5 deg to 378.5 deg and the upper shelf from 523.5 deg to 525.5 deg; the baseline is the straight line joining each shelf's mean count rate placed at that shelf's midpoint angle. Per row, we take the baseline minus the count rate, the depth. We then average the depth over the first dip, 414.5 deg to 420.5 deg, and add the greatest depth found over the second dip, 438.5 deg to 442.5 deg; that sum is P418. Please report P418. -0.1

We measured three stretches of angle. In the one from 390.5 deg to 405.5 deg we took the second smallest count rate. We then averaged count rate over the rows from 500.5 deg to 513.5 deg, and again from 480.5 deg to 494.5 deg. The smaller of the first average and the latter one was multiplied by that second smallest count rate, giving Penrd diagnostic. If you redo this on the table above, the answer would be 15.4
